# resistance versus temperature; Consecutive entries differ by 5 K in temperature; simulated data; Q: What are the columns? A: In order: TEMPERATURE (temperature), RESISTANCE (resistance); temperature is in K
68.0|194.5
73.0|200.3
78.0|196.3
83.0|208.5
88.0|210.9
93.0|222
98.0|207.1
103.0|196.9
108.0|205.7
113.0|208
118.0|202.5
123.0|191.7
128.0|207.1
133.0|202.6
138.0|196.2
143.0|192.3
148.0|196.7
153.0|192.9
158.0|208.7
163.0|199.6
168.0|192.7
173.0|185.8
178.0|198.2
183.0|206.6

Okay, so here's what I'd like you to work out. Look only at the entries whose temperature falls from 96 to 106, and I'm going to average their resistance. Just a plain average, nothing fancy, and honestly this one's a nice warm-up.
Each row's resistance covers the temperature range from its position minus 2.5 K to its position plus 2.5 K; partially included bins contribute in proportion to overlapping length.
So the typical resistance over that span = 202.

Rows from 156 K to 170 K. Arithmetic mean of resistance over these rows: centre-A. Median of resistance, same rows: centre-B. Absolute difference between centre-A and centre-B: 0.7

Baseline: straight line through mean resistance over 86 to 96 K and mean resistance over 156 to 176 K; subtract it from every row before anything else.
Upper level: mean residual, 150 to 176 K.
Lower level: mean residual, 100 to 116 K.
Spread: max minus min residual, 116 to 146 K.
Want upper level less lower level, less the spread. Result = -9.8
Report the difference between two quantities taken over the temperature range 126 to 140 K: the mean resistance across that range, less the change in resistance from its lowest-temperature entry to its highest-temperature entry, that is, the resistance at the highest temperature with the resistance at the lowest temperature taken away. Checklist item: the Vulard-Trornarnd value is 213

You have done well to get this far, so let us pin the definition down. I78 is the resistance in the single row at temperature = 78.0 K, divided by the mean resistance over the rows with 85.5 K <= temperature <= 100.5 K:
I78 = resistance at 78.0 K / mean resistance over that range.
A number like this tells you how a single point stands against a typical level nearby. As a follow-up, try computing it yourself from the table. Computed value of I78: 0.92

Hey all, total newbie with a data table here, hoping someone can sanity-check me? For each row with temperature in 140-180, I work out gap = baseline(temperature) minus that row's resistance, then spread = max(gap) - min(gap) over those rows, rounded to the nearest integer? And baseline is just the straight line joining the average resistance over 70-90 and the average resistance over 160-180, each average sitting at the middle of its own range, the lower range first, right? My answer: 21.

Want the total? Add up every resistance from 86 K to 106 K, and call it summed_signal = 837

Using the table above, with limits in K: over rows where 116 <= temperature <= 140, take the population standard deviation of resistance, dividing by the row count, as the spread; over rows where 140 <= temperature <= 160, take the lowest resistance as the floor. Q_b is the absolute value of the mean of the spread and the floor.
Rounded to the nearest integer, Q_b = 99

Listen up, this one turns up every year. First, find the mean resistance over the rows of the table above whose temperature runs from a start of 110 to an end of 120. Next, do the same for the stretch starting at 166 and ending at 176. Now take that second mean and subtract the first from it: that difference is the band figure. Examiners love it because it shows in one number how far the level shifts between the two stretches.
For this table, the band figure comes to -16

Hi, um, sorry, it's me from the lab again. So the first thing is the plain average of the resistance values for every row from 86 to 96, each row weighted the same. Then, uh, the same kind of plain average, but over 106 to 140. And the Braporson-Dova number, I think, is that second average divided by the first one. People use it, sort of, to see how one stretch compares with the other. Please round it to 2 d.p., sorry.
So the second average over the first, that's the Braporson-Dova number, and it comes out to 0.93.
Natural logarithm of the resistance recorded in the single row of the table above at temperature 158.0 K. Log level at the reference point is 5.34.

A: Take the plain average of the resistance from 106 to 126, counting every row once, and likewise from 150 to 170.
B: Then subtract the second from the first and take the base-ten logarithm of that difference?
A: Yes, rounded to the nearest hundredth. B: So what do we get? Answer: 0.54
